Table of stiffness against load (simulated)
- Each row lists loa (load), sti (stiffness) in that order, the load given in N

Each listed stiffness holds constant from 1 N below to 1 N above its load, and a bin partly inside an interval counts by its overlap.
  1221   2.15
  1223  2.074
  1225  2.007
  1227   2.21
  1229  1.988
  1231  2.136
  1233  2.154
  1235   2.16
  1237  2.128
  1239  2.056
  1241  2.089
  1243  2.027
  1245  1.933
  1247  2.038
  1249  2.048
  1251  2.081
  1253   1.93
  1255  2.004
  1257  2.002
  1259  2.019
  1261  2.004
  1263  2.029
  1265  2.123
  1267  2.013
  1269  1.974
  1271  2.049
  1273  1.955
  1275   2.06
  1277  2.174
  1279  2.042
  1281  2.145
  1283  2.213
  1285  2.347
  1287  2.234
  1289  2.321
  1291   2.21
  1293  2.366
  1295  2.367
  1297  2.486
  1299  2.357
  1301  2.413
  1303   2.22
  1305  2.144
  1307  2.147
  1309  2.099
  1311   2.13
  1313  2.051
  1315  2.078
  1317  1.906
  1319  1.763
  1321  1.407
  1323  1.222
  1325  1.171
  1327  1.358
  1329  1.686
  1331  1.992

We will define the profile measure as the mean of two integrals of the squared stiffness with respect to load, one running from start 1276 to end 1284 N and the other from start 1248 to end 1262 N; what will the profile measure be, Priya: 47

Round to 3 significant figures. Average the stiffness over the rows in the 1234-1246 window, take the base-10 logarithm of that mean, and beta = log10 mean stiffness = 0.315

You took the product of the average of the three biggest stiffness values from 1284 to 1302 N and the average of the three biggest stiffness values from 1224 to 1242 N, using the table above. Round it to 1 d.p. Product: 5.3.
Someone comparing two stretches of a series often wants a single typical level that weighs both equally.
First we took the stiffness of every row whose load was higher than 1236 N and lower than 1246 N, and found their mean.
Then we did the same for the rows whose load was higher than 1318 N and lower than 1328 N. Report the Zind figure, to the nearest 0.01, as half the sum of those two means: 1.72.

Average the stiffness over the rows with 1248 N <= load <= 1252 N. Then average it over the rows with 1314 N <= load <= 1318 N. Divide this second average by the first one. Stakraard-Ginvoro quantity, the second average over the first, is 0.96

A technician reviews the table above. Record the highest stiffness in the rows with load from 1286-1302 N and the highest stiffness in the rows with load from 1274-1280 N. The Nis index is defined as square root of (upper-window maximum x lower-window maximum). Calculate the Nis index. 2.32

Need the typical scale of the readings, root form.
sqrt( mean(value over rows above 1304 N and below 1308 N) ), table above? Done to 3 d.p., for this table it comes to 1.465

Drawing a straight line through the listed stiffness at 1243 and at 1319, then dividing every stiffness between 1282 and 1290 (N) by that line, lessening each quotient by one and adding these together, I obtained 0.9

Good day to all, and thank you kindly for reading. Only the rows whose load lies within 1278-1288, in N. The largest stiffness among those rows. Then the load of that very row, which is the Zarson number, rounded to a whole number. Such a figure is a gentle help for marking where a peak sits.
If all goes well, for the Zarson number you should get 1285 N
